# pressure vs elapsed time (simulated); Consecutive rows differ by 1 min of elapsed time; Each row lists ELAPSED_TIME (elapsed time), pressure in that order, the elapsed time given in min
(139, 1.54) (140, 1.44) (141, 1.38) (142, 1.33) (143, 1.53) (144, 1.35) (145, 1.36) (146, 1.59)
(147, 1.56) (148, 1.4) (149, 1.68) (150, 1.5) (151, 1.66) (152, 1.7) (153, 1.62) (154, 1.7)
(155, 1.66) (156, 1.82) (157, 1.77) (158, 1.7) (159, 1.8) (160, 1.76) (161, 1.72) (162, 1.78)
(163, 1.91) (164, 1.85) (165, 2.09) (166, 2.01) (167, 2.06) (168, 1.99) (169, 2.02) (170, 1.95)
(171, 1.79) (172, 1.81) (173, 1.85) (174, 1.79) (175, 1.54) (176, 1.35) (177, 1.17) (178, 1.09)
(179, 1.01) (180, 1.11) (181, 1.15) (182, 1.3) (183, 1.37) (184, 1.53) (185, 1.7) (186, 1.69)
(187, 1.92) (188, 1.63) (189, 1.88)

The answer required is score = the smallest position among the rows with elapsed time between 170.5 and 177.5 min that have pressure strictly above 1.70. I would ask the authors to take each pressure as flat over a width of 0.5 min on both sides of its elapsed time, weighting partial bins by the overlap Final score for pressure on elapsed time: 171 min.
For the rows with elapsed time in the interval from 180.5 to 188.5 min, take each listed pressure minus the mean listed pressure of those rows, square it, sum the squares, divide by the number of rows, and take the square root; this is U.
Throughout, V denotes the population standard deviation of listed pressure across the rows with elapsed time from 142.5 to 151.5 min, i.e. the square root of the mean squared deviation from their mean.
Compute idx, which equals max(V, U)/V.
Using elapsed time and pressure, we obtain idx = 2.0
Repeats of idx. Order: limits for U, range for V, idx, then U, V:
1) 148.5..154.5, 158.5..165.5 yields 1.0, 0.07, 0.115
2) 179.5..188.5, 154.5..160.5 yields 4.7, 0.26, 0.056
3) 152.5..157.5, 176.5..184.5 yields 1.0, 0.07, 0.160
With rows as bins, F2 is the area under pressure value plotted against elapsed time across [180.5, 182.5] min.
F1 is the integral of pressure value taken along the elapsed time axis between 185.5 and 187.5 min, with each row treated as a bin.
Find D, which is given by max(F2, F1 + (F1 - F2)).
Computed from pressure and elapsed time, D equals 4.77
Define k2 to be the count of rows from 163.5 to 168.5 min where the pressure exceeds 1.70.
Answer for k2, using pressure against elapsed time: 5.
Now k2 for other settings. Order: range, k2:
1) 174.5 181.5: 0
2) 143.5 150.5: 0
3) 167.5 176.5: 7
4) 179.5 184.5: 0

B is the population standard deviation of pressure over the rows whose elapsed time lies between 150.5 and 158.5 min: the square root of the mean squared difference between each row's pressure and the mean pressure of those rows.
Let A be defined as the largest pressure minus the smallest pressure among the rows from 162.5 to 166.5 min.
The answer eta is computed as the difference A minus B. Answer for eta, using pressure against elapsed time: 0.18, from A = 0.24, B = 0.06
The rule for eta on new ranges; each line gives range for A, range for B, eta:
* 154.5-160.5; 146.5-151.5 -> 0.06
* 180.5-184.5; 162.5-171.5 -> 0.29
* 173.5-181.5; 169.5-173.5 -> 0.72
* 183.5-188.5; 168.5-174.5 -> 0.30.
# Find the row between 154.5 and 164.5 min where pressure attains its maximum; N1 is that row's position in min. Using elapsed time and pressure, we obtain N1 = 163 min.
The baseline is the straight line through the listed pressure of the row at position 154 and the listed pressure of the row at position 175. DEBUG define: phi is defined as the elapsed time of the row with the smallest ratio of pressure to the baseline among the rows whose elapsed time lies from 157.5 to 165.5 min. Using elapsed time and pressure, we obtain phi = 158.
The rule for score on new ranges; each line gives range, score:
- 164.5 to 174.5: 165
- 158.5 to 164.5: 159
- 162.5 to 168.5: 163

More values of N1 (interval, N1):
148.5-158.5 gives 156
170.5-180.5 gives 173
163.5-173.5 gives 165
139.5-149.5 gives 149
